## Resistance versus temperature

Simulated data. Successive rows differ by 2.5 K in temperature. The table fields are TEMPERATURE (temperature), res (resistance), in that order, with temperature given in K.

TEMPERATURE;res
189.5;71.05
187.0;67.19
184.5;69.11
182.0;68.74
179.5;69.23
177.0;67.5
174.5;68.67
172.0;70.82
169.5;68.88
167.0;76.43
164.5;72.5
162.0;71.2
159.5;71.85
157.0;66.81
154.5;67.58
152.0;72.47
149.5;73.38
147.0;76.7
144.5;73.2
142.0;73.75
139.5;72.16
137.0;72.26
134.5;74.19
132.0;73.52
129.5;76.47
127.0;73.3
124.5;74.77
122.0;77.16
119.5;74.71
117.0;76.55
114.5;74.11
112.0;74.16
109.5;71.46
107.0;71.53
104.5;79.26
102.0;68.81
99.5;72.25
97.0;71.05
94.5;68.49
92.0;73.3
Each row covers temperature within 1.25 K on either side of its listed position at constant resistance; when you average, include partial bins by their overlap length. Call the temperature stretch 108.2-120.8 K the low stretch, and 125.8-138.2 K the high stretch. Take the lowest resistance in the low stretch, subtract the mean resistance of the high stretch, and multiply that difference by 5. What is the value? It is -12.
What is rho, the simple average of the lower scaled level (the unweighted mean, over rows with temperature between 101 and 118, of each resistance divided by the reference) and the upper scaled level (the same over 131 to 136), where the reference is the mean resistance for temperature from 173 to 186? 1.07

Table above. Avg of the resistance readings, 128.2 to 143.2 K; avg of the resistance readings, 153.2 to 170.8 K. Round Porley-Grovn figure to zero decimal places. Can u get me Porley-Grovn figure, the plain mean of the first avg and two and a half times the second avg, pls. 125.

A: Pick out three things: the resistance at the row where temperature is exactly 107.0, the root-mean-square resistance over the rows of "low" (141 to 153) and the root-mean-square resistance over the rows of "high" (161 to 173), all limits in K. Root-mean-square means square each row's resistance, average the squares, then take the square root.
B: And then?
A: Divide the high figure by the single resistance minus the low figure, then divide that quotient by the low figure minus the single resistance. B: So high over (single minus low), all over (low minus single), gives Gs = -13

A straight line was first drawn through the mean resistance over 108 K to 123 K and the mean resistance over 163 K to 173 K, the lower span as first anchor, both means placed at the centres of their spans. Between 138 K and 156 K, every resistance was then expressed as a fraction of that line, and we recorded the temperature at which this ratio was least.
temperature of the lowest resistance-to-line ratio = 154.5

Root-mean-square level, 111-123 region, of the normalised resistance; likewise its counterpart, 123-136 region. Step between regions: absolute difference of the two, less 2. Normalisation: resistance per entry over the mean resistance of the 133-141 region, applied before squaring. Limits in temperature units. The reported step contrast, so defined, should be -1.99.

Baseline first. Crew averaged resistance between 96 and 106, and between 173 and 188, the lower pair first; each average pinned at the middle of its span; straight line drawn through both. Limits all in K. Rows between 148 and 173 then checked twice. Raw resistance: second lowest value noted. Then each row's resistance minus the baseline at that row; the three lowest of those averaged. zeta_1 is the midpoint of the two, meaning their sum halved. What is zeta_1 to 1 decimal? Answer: 32.9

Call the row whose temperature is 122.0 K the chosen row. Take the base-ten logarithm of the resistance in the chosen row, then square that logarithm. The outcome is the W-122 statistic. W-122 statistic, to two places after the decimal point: 3.56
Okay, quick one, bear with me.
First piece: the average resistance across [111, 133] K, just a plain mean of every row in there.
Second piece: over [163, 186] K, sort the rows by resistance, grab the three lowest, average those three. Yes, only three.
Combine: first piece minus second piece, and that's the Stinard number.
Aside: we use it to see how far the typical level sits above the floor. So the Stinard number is 6.7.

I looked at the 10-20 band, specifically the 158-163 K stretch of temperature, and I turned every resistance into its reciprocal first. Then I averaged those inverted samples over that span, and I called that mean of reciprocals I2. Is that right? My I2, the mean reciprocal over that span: 0.0140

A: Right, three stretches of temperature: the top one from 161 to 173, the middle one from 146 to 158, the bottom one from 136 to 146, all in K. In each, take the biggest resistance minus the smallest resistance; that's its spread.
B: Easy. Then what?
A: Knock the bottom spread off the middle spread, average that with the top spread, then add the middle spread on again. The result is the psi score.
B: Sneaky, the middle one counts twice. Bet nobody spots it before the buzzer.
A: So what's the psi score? 18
